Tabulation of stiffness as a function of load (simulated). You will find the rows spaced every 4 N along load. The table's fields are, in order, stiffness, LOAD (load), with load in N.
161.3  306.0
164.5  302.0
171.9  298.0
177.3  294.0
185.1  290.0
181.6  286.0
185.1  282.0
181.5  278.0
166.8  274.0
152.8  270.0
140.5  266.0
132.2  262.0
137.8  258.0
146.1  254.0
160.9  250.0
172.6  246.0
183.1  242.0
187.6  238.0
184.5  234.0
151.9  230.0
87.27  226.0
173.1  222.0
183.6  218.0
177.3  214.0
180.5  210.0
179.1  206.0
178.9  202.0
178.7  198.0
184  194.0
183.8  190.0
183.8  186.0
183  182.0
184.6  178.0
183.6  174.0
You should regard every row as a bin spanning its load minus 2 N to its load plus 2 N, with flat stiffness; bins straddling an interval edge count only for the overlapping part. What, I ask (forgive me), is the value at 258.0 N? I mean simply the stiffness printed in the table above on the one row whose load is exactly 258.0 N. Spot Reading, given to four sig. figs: 137.8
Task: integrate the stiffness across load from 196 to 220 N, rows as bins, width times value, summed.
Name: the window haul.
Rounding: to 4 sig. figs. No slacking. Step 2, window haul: 4312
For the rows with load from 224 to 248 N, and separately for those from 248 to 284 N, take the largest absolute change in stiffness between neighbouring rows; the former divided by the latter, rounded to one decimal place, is 4.4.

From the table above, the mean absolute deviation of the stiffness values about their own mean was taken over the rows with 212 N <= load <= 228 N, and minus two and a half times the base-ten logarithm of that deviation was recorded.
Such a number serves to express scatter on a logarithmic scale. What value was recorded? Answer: -3.8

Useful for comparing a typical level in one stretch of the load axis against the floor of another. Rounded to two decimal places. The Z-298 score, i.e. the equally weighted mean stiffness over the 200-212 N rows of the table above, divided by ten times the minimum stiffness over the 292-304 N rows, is 0.11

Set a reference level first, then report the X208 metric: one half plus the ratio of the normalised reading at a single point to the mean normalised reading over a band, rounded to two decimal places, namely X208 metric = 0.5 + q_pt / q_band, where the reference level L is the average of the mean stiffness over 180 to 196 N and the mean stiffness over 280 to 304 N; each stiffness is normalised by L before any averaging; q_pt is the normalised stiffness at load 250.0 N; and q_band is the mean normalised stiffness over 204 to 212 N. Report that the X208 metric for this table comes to 1.39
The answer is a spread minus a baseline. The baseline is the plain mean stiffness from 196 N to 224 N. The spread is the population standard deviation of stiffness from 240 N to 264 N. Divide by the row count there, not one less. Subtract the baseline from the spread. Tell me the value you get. -160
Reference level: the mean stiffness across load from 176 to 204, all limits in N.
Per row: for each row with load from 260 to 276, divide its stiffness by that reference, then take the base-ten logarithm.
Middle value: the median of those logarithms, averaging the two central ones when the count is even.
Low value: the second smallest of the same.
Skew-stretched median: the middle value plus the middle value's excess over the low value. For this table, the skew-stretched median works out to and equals -0.077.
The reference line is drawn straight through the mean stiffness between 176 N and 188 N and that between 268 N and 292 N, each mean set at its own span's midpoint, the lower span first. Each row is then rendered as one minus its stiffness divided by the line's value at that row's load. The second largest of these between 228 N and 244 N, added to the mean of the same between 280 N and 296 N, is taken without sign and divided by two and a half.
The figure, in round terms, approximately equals 0.03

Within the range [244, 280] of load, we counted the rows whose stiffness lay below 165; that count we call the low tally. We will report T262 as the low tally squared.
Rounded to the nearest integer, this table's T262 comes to 36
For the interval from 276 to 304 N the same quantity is 1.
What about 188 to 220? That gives 0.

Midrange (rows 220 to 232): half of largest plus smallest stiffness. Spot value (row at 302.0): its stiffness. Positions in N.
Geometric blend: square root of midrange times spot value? 146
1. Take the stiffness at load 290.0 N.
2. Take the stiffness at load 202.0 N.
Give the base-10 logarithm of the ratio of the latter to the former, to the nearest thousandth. -0.015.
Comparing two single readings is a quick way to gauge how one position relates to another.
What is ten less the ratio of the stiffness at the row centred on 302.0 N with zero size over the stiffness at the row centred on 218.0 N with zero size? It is 9.10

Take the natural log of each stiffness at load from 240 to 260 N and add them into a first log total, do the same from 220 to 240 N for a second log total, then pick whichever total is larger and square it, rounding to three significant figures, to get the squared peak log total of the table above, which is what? 643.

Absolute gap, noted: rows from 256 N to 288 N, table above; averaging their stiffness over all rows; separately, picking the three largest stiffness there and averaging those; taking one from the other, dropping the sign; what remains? 22.9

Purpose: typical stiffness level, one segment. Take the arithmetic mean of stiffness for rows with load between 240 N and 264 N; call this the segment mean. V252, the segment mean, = 155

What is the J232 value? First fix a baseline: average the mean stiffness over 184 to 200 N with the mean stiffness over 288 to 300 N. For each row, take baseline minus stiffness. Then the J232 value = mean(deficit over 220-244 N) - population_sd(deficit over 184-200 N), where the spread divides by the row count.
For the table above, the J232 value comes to 17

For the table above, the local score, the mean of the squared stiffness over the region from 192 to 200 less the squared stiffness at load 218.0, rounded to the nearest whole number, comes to -814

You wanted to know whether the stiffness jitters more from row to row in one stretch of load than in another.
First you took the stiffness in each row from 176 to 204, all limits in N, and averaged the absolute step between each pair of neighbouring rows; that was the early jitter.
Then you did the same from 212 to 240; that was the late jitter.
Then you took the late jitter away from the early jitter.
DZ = -32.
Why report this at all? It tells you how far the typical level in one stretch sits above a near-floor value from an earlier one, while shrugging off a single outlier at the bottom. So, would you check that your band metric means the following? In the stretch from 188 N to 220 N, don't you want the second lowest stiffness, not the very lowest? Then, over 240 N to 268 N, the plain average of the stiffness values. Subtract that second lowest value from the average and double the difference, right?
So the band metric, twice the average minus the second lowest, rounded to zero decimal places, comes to -51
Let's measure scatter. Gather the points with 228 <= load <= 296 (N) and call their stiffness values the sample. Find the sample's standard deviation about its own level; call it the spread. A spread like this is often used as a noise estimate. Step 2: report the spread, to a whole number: 19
